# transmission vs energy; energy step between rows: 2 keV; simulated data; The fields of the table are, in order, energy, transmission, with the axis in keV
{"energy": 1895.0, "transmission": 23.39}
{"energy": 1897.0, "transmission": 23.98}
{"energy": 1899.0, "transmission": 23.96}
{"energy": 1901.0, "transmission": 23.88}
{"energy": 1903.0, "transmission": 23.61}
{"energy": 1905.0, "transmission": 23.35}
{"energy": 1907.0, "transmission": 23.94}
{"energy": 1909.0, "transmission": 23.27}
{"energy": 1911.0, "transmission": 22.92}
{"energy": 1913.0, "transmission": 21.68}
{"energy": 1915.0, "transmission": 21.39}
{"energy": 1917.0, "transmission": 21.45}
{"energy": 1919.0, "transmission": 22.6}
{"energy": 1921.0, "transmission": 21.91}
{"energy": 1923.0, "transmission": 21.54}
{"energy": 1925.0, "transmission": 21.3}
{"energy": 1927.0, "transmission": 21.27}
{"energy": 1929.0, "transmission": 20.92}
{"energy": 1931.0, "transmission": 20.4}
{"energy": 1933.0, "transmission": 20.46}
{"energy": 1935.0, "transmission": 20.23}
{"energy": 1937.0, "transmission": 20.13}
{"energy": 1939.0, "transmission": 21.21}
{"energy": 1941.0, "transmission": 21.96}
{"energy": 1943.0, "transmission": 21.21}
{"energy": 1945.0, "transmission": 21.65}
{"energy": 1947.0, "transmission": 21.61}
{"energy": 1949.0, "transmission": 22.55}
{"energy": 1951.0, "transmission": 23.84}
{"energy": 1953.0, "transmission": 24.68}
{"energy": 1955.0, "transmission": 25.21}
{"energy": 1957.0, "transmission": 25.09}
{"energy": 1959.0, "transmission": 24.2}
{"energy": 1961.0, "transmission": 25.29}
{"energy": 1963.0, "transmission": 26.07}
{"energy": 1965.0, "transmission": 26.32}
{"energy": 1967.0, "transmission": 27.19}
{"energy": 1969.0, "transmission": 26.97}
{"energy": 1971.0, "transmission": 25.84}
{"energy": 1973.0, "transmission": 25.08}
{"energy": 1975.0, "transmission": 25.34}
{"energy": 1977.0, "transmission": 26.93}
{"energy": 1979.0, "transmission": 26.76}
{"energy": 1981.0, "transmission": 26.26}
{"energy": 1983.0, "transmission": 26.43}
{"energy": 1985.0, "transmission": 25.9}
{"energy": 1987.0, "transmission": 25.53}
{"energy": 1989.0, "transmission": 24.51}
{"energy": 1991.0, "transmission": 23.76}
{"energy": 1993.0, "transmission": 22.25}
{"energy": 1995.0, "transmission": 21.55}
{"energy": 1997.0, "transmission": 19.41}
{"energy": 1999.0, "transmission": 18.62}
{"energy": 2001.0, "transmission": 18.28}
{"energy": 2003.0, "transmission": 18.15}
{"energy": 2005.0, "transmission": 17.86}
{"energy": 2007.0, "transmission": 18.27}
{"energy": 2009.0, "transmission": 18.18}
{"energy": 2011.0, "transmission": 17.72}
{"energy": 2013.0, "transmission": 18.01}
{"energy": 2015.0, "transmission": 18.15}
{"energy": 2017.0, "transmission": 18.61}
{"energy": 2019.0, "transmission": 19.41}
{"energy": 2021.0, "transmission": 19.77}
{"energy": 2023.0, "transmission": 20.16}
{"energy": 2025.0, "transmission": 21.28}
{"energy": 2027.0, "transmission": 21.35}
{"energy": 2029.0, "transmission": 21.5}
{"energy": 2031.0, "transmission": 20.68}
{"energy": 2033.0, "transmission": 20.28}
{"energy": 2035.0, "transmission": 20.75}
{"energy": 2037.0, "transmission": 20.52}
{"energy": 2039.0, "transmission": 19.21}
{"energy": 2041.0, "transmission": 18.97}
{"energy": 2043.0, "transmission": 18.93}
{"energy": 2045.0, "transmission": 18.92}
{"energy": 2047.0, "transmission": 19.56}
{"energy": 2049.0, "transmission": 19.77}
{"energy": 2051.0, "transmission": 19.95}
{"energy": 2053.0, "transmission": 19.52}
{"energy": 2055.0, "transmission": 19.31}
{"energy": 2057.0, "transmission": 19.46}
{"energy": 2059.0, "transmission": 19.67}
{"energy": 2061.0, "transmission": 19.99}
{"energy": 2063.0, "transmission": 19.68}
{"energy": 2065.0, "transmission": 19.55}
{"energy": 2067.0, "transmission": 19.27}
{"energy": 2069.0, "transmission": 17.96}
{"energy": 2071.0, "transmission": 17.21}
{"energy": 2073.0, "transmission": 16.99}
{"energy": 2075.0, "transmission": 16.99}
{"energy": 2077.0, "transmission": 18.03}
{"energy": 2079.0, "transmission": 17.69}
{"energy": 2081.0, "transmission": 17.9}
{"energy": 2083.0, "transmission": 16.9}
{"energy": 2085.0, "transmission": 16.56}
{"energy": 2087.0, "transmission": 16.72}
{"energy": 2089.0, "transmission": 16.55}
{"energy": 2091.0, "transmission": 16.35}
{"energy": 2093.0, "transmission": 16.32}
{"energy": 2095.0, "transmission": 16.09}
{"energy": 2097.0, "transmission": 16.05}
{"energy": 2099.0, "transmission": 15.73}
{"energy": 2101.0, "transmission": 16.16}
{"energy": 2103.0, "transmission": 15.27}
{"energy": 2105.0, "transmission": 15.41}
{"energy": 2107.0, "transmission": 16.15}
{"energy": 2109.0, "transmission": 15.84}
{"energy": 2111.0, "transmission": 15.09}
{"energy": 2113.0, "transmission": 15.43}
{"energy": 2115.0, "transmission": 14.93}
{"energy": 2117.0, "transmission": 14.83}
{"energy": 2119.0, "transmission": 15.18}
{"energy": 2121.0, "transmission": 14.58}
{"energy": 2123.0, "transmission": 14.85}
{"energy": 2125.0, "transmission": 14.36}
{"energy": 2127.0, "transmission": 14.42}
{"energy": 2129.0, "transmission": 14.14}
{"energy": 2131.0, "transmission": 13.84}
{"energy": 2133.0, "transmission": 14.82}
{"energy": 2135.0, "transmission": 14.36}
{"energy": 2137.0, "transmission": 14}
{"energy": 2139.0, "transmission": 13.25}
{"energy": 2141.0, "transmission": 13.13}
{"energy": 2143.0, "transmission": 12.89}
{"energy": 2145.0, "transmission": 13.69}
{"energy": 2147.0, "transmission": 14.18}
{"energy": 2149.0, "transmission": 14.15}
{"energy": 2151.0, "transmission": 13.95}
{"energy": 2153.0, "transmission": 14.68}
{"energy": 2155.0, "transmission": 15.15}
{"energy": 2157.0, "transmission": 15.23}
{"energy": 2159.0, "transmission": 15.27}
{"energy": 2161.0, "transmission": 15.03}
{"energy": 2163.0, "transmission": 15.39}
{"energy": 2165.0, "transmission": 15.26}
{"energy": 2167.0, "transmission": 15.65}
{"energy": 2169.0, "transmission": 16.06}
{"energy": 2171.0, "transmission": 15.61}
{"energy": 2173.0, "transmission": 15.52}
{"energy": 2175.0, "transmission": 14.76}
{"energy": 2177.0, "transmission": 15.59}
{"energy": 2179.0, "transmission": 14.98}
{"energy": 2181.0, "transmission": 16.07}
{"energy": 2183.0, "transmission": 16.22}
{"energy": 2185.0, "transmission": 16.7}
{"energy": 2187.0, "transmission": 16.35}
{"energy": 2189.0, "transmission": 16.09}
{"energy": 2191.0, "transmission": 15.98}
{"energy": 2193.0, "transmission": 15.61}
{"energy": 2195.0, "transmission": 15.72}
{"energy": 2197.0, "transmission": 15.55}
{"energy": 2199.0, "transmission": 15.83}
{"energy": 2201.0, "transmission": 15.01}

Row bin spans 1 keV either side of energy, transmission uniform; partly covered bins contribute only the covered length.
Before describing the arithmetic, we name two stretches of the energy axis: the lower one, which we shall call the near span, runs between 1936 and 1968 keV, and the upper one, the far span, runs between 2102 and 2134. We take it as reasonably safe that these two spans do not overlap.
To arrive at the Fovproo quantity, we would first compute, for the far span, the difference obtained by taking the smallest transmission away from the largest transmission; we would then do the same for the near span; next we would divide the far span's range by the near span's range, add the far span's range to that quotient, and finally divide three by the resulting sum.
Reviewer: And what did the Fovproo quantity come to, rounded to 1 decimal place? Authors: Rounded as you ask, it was 1.1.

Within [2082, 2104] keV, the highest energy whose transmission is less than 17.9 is 2103.0 keV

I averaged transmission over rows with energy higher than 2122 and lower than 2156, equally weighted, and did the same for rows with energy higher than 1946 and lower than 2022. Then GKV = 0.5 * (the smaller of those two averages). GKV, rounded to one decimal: 7.1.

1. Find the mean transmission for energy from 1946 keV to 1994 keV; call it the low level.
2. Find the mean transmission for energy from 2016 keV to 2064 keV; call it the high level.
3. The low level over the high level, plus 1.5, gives 2.76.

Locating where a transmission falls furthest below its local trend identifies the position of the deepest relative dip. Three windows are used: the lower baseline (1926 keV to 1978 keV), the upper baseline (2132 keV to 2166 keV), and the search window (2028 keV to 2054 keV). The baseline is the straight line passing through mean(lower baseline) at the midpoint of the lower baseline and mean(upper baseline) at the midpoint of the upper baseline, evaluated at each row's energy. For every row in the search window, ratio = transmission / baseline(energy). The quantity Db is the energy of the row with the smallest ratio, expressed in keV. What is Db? 2041.0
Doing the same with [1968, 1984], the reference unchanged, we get 1973.0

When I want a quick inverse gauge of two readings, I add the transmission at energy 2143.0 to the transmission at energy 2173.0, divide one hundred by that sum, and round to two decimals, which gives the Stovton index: 3.52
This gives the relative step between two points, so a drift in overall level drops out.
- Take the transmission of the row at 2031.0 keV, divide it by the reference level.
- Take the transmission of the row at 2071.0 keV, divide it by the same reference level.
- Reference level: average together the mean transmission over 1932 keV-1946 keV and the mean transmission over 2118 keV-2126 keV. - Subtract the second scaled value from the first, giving 0.19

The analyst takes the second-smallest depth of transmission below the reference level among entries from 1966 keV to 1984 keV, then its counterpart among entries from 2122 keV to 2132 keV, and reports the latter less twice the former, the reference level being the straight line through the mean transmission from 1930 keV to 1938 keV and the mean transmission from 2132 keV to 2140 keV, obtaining 16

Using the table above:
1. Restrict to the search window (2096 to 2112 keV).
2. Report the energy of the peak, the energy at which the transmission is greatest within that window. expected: 2101.0 keV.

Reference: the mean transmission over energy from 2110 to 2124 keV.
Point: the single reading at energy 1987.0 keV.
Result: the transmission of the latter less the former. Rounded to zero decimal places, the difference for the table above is 11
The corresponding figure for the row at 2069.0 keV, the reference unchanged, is 3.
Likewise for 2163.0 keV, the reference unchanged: 0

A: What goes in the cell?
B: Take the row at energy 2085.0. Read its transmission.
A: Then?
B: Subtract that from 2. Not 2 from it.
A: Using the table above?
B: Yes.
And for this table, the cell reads -15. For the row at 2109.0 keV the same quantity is -14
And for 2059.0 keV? -18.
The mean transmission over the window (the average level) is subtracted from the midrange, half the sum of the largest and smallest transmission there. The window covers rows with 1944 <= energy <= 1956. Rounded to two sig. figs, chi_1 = 0.15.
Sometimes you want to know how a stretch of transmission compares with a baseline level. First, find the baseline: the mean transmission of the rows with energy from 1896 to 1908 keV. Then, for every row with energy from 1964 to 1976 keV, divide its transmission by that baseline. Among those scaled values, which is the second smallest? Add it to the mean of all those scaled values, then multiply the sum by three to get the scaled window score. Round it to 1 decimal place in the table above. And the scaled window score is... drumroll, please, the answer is 6.5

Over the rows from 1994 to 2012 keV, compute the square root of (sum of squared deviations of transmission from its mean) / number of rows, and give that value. 1.1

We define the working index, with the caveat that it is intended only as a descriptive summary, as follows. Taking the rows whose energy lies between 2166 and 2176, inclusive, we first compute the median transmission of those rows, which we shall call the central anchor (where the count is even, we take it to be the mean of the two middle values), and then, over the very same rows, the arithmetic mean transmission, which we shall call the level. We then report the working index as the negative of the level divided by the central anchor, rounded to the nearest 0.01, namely -0.99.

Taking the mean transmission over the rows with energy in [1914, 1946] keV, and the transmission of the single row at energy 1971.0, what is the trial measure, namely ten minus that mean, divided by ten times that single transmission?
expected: -0.043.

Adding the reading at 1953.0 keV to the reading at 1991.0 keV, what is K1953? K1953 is 48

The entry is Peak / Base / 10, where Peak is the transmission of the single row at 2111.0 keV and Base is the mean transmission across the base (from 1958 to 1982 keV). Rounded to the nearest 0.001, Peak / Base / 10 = 0.058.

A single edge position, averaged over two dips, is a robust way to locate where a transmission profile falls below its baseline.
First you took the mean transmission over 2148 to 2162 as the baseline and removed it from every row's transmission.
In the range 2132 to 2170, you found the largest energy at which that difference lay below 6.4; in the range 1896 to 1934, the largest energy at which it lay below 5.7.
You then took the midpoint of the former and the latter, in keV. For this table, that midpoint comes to 2051 keV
